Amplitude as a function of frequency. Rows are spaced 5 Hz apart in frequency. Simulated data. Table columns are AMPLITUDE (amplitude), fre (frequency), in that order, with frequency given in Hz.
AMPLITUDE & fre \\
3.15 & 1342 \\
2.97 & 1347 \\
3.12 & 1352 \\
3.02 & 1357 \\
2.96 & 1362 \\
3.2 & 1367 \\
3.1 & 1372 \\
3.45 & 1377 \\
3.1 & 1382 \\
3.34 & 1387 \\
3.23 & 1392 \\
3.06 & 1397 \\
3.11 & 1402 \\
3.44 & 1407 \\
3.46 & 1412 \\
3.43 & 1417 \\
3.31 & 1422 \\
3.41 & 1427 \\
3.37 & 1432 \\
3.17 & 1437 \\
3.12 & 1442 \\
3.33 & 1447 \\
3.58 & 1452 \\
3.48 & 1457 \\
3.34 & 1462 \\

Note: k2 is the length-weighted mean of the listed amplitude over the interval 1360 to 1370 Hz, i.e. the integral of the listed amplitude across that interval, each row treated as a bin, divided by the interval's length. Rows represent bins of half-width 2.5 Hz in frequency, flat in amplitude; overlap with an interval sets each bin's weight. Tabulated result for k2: 3.09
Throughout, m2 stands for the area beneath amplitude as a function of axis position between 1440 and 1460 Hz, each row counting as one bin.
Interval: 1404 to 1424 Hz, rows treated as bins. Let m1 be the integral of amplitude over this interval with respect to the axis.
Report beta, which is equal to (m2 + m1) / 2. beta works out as 67.9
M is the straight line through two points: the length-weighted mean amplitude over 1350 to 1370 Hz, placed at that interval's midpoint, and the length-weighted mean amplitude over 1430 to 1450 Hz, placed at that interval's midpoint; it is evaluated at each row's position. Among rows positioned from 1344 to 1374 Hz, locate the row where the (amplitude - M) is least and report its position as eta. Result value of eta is 1362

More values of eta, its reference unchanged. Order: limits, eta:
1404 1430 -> 1422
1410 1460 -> 1442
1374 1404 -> 1397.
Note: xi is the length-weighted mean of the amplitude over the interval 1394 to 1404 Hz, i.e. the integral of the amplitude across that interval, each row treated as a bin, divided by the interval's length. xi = 3.09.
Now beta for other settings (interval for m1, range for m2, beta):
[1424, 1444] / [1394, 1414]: 65.3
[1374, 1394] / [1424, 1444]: 65.5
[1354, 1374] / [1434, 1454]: 63.7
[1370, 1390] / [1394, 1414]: 65.1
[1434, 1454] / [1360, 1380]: 64.8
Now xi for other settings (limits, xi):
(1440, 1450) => 3.25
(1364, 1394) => 3.23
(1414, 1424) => 3.38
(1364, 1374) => 3.14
